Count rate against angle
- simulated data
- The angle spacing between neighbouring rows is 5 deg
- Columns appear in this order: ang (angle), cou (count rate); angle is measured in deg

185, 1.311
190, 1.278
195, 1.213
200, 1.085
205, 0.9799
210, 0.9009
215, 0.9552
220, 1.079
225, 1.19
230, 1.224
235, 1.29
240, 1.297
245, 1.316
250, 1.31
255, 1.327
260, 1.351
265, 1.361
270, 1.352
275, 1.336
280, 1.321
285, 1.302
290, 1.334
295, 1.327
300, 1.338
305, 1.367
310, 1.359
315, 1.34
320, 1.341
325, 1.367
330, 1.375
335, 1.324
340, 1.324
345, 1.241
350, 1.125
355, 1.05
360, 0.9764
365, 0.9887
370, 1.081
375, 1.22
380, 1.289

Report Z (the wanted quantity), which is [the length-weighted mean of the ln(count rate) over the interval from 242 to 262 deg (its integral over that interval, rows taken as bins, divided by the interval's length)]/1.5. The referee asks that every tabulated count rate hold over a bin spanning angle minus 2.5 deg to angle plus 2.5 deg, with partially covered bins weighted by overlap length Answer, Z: 0.19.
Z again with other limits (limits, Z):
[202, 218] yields -0.03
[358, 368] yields -0.01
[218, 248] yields 0.14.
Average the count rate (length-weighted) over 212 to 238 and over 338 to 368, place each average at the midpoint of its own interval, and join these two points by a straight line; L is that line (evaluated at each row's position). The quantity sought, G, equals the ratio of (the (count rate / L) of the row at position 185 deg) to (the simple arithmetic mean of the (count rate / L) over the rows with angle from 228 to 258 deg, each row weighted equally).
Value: 1.00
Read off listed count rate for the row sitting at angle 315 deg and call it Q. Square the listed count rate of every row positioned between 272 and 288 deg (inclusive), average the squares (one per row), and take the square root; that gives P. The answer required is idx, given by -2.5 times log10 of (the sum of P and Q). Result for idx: -1.06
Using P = 1.32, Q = 1.34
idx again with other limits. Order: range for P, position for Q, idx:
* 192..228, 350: -0.85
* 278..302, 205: -0.91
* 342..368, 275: -0.96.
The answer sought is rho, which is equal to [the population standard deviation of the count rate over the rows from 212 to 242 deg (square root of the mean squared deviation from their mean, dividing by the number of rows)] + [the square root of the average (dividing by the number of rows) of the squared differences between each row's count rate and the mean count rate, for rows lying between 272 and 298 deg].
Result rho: 0.13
